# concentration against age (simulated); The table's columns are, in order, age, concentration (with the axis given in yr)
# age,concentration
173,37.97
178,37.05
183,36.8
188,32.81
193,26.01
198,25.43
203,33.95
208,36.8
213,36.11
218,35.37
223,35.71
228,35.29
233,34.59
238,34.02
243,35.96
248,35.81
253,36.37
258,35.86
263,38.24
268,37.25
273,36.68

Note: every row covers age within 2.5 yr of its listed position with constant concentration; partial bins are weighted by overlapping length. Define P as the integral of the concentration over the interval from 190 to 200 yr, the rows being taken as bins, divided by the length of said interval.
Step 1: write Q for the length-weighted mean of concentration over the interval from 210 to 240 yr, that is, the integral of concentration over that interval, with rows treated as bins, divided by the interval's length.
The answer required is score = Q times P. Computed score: 919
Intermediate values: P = 26.1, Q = 35.2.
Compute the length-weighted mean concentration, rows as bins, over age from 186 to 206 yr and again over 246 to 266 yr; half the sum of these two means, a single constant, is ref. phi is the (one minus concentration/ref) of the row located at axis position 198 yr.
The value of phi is 0.23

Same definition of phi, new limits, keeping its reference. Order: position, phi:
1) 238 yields -0.03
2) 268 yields -0.12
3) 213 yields -0.09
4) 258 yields -0.08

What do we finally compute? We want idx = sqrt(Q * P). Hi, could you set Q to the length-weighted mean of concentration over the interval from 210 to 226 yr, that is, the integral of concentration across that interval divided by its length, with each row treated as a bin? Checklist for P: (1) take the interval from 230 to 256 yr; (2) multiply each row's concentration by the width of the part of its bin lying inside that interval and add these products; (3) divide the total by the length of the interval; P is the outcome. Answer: 35.6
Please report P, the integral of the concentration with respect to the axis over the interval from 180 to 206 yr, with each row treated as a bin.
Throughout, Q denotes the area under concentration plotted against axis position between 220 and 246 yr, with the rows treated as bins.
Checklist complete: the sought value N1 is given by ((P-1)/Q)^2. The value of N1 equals 0.79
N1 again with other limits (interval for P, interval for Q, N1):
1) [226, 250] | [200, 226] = 0.84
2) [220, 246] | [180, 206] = 1.26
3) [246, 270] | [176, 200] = 1.34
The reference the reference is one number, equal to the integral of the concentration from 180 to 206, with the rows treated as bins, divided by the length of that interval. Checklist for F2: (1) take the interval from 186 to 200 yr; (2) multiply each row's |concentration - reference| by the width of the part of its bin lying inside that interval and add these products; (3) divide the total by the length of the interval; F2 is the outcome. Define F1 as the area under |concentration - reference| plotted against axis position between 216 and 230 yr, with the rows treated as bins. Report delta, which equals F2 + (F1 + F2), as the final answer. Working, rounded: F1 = 59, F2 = 4.2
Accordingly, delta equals 68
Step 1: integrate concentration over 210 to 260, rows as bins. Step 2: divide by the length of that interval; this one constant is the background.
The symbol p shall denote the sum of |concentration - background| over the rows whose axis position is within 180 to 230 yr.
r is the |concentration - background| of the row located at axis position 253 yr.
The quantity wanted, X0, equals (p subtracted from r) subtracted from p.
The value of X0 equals 54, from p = 28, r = 0.9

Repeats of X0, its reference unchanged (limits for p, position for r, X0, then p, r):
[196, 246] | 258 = 34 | 17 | 0.3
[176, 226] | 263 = 55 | 29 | 2.7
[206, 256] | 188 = 10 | 6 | 2.7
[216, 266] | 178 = 14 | 8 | 1.5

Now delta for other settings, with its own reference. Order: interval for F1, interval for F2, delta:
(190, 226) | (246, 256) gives 177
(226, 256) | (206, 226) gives 133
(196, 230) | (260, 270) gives 166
